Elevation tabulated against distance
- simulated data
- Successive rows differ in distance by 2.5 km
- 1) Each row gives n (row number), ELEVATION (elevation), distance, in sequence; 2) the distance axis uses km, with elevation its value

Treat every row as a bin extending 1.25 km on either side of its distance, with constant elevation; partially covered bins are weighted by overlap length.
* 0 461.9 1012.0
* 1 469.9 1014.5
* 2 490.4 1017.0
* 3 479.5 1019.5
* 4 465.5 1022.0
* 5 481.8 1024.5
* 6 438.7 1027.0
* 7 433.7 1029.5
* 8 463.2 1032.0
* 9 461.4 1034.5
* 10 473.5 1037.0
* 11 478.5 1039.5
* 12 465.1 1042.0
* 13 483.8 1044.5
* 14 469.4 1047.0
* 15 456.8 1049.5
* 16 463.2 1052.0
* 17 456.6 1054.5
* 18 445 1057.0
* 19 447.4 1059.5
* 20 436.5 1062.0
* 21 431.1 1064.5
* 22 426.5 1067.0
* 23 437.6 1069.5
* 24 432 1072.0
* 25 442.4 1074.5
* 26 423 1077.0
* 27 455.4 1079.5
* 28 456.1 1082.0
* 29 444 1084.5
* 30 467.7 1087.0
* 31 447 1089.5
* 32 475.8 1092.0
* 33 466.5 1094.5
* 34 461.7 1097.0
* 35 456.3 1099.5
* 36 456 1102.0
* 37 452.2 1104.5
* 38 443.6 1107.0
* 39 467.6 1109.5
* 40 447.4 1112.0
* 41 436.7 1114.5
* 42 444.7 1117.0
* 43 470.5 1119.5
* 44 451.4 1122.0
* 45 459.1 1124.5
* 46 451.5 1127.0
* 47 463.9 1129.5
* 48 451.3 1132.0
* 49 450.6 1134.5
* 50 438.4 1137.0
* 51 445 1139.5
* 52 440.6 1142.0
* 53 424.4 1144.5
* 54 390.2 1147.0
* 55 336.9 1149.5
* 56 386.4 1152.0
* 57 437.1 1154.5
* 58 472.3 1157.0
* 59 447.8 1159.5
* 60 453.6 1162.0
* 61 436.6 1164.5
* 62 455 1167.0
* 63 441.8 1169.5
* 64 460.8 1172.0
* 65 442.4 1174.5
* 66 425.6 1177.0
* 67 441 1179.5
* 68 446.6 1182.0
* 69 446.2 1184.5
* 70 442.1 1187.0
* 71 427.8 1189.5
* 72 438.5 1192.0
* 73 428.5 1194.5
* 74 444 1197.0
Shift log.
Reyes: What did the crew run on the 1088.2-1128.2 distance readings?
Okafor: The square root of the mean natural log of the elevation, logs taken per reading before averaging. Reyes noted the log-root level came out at 2.47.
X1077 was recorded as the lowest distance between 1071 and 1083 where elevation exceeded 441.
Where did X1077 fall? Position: 1074.5 km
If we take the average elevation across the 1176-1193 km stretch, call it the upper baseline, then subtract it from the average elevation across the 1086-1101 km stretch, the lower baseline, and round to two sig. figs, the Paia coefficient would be 24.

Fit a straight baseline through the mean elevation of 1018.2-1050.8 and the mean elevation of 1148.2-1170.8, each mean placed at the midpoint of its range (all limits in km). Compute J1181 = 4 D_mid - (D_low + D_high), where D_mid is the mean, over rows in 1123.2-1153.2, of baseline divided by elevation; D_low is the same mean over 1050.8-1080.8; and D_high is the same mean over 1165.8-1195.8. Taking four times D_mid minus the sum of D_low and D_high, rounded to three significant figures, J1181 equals 2.11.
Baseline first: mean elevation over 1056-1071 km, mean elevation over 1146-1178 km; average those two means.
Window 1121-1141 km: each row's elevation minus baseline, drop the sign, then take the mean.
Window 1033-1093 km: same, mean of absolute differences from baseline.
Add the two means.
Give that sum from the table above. 39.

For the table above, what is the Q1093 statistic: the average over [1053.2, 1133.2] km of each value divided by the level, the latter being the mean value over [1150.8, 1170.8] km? 1.020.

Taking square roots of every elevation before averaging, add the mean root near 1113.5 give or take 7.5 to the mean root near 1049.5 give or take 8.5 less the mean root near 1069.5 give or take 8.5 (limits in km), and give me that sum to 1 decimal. 22.0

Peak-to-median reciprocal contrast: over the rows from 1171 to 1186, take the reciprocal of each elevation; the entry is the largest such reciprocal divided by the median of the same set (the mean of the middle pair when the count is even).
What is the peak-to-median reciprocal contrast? 1.04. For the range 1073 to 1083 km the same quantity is 1.06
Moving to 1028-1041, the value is 1.07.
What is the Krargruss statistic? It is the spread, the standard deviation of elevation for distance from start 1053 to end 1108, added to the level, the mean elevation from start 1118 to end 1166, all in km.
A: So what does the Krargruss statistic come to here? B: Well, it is 451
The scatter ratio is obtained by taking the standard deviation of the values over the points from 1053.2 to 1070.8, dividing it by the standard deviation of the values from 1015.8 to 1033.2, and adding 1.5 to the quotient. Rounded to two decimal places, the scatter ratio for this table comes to 1.98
